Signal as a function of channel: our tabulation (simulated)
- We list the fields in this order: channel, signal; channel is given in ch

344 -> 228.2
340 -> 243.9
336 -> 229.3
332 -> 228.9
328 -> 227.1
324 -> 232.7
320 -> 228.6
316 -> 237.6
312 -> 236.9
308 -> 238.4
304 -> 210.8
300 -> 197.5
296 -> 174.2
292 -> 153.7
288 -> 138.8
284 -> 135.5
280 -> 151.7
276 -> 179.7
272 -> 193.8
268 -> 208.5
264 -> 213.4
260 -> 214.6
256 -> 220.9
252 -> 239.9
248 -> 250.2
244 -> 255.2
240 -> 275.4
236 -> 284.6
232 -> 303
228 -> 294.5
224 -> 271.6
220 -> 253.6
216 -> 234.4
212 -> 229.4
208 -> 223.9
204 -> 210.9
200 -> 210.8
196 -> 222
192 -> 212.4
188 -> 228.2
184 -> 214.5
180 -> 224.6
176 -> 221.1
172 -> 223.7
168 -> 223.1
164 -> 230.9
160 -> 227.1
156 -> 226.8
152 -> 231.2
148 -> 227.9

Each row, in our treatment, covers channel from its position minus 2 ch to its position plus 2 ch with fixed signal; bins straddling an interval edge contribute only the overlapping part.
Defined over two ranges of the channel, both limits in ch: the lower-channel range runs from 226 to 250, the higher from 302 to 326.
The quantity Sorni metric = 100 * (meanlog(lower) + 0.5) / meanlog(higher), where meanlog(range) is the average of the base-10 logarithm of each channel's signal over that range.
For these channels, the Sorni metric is 124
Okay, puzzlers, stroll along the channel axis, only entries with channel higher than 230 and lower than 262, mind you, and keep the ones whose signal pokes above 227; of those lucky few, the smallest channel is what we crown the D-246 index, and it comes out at 232 ch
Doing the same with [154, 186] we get 160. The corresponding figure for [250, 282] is 252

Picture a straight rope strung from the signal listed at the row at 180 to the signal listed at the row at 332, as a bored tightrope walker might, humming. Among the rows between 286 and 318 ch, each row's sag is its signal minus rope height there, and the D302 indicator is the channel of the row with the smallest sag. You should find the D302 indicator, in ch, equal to 288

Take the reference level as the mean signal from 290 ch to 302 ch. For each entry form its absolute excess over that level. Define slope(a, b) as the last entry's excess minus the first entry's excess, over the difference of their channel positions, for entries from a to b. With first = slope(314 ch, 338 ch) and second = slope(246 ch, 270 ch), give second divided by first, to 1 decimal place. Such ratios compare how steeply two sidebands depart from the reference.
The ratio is 5.0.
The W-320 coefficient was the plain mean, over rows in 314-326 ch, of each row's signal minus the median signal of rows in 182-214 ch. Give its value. 15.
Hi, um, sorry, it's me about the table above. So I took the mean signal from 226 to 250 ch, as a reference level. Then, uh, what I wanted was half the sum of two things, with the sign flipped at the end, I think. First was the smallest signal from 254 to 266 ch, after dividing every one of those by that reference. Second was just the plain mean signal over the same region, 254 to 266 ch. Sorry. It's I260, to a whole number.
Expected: -109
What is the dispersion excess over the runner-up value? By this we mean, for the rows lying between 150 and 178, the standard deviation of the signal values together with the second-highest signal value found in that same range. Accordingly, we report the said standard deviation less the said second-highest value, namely -227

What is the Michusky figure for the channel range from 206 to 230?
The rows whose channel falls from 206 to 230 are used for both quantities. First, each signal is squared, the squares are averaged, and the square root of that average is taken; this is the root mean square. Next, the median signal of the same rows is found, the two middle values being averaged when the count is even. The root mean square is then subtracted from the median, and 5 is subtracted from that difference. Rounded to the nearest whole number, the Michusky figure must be -13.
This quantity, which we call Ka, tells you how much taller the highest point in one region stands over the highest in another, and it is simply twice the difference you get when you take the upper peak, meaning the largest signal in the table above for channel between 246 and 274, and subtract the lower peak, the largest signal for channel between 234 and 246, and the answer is -69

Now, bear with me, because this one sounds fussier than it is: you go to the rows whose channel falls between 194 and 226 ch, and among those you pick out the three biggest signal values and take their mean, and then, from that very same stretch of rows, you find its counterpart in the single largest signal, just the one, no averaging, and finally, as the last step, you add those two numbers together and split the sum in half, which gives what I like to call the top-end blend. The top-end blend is 262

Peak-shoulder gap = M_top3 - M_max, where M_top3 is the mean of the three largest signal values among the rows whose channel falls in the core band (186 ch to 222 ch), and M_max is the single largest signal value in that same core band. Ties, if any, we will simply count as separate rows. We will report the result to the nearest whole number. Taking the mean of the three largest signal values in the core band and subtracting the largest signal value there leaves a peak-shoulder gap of -14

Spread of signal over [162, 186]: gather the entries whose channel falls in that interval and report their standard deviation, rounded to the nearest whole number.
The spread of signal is 5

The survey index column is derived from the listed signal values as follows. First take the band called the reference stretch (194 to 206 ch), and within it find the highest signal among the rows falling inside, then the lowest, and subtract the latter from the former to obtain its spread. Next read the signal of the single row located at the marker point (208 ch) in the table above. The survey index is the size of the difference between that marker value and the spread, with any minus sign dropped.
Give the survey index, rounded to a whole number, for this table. 213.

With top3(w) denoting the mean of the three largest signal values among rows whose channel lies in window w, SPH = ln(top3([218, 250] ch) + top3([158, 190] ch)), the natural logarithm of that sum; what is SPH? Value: 6.26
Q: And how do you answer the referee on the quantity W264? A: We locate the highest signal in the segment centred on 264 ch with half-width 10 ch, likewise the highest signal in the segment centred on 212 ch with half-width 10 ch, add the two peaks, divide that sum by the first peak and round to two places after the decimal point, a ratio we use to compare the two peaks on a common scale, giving 2.15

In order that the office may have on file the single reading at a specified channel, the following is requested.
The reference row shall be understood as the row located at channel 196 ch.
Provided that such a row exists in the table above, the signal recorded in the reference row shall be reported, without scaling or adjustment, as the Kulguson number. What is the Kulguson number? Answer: 222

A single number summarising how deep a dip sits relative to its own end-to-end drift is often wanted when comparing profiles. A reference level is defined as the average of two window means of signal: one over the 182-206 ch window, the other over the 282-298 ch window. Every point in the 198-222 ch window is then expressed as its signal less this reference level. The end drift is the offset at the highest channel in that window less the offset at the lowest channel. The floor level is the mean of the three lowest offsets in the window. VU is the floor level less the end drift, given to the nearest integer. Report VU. -11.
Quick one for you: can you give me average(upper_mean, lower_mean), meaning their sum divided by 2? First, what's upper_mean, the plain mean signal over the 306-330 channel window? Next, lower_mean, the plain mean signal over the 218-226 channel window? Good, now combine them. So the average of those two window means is 248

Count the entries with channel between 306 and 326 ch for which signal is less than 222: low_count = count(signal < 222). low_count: 0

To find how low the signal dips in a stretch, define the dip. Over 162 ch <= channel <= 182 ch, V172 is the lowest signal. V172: 221.1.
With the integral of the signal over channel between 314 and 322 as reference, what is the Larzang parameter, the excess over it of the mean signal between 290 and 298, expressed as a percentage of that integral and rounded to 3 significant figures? -91.2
